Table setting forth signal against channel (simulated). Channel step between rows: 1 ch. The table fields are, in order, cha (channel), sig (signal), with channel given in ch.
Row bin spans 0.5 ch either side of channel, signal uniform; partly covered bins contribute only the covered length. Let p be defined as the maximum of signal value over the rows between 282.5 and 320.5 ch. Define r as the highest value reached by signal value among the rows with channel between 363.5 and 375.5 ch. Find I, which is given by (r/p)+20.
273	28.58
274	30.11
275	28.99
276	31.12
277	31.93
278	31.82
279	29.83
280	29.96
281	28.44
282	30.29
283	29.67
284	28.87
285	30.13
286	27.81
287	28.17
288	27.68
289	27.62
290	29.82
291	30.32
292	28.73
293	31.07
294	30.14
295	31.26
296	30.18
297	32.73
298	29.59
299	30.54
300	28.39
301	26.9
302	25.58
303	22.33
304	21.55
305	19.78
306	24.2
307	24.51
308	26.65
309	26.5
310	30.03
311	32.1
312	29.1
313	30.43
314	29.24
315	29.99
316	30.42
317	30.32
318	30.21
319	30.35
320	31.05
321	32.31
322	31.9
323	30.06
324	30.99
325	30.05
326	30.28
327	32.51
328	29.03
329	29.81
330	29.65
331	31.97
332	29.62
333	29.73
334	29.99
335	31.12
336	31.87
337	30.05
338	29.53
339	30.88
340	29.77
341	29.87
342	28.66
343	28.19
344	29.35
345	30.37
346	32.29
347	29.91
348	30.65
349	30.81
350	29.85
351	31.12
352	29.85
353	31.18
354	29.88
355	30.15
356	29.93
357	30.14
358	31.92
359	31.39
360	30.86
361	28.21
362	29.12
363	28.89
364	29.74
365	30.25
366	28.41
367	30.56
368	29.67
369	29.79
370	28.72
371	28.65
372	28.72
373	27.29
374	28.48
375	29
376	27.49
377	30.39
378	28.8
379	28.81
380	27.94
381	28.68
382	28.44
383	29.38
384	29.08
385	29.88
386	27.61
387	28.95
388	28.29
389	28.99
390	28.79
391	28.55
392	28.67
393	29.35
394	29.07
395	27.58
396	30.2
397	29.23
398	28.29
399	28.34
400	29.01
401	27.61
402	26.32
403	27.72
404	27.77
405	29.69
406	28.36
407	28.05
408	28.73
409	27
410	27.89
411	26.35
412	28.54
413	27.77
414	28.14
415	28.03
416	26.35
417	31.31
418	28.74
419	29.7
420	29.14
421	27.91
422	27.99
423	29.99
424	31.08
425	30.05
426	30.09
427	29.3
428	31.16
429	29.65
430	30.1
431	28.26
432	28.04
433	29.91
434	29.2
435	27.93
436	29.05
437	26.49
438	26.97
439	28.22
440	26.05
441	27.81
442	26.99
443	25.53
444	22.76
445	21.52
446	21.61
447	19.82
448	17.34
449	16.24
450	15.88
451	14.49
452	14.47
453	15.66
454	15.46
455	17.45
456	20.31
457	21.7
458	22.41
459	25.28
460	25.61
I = 20.9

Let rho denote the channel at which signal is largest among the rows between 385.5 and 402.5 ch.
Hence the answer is 396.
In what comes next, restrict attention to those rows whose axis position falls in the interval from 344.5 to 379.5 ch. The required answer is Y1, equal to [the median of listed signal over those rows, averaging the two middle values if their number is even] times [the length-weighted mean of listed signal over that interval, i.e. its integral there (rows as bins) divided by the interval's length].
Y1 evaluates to 888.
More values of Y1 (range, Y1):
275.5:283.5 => 915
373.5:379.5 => 830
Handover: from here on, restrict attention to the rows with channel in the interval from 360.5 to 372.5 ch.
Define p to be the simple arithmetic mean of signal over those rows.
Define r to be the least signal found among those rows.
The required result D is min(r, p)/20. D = 1.41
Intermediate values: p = 29.2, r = 28.21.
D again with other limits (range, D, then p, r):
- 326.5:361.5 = 1.41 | 30.3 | 28.19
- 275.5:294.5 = 1.38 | 29.7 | 27.62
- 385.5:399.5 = 1.38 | 28.7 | 27.58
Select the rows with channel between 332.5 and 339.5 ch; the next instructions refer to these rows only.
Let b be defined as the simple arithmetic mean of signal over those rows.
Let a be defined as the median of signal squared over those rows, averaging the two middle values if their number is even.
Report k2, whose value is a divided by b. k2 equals 29.7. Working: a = 903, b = 30.5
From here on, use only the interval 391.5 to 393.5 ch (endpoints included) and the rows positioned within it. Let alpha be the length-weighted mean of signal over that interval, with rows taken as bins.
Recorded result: 29.0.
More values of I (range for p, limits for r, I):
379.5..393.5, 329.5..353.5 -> 21.1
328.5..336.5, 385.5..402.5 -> 20.9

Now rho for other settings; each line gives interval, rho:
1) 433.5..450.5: 434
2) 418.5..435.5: 428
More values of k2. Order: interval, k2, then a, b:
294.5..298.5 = 30.5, 944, 30.9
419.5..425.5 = 29.8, 874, 29.4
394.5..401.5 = 28.1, 803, 28.6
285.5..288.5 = 27.7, 773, 27.9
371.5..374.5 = 28.8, 811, 28.2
